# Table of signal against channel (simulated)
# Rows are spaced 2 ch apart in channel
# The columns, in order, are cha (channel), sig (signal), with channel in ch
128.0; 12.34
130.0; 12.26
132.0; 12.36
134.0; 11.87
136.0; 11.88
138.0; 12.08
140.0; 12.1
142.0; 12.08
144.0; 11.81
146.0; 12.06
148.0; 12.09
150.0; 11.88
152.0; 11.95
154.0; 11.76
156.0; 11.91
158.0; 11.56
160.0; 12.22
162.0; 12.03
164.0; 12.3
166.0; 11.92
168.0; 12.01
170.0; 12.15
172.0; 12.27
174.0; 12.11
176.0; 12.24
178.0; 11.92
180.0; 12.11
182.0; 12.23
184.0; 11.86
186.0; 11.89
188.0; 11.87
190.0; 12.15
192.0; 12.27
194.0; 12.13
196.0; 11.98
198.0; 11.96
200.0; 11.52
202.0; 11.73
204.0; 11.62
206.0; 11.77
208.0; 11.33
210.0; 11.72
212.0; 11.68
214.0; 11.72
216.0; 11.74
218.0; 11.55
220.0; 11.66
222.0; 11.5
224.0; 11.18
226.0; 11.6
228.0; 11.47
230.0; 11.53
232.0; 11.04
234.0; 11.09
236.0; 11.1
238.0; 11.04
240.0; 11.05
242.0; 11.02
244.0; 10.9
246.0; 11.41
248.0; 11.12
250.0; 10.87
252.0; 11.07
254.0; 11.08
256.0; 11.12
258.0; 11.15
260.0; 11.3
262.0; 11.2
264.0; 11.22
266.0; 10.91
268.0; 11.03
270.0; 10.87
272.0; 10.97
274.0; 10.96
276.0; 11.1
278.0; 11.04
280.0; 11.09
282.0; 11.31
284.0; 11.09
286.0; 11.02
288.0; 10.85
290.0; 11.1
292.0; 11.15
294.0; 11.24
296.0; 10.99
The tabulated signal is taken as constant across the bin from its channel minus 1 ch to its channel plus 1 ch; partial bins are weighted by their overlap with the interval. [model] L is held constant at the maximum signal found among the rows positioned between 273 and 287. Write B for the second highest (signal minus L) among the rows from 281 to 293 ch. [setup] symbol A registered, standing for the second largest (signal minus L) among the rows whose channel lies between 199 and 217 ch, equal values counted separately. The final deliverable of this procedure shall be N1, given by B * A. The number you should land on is -0.069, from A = 0.4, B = -0.16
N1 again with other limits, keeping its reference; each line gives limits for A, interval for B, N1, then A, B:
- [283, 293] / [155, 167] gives -0.191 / -0.2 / 0.91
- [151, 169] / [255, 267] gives -0.082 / 0.9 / -0.09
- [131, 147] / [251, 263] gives -0.087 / 0.8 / -0.11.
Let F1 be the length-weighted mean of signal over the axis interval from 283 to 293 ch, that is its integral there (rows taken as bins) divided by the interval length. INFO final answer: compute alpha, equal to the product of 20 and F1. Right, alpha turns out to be 221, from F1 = 11.0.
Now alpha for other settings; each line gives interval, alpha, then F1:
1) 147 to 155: 238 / 11.9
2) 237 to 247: 222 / 11.1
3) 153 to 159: 235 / 11.7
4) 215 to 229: 231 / 11.5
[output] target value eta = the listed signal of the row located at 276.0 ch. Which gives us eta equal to 11.1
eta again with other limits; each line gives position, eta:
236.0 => 11.1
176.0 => 12.24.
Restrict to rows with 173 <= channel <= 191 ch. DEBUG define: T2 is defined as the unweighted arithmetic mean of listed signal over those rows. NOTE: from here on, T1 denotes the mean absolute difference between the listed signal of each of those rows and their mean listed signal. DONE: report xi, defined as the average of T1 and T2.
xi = 6.09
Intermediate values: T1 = 0.14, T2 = 12.0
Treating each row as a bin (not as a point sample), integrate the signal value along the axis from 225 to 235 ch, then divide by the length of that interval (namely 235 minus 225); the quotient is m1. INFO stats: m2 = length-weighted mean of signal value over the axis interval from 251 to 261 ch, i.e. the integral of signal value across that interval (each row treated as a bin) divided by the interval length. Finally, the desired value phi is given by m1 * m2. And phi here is 126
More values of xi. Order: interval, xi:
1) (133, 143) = 6.05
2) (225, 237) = 5.77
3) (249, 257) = 5.56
